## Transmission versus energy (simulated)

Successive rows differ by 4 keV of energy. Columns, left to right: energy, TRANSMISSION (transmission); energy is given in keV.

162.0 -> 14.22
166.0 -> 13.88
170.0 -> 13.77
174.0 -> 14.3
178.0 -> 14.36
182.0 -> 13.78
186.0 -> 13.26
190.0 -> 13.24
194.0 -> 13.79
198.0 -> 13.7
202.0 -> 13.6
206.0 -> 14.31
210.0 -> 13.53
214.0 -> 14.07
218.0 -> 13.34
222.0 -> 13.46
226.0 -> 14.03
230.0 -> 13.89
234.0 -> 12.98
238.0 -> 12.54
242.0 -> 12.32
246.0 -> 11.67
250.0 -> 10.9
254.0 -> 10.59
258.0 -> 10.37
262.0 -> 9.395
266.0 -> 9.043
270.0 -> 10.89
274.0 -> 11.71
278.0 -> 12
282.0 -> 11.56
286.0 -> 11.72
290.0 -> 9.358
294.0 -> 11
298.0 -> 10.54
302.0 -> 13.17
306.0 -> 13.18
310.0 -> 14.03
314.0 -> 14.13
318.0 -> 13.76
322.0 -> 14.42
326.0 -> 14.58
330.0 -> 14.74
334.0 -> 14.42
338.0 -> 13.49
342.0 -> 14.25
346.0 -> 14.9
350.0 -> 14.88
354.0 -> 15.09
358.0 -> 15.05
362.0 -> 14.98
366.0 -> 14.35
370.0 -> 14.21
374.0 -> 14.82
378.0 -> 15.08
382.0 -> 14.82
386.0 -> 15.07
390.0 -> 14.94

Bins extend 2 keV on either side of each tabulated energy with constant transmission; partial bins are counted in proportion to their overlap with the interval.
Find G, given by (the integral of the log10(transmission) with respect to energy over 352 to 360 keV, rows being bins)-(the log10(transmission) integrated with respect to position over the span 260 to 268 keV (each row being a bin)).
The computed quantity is 1.71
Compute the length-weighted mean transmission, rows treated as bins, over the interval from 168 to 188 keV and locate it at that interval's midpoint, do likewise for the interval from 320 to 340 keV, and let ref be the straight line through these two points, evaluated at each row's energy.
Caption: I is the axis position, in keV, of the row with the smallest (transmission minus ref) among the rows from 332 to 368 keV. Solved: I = 338.0 keV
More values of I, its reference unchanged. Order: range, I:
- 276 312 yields 290.0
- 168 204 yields 190.0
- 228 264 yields 262.0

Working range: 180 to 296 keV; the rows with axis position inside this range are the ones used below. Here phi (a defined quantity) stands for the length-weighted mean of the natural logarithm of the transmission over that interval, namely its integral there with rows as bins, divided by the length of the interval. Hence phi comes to 2.50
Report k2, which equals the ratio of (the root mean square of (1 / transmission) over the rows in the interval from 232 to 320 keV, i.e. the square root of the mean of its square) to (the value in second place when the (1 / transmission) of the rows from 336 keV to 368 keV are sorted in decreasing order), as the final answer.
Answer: 1.25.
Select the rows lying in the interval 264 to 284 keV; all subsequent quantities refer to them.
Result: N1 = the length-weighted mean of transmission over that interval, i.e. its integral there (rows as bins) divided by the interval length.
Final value 11.0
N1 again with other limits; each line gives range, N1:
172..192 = 13.8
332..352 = 14.4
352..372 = 14.7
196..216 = 13.8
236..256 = 11.6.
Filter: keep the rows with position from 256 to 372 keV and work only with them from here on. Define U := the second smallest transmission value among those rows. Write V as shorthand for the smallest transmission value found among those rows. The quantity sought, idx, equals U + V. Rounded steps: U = 9.358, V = 9.043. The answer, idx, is 18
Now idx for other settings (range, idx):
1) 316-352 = 27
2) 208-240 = 26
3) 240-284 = 18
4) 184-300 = 18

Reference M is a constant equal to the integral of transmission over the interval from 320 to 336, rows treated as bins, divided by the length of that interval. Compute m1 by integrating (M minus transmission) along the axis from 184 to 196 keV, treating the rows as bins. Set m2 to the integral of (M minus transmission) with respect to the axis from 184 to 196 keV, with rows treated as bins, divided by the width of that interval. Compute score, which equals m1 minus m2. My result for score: 12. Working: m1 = 13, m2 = 1.1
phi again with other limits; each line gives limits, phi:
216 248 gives 2.57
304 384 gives 2.67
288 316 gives 2.49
